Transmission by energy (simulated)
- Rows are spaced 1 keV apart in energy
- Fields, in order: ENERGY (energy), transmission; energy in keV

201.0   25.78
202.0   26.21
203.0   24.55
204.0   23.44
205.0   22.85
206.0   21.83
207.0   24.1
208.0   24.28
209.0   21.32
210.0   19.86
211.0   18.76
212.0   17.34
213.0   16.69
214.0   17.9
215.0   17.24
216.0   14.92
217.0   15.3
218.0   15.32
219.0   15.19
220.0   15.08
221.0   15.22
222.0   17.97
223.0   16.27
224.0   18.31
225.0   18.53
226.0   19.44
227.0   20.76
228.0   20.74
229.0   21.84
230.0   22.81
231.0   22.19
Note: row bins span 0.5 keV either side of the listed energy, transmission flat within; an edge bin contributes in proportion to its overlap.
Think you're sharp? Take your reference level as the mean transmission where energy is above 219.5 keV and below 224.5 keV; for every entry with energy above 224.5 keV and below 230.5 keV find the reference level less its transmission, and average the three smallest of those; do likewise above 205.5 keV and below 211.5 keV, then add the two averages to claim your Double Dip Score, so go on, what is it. -12.1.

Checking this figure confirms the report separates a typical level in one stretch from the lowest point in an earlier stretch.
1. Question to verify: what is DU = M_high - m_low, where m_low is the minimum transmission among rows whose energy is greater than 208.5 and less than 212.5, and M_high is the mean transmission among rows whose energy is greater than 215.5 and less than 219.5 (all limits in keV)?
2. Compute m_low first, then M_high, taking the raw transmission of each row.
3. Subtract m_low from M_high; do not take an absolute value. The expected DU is -2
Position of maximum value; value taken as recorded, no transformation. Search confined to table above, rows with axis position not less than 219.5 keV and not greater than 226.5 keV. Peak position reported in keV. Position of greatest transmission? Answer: 226.0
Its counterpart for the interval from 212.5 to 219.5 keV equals 214.0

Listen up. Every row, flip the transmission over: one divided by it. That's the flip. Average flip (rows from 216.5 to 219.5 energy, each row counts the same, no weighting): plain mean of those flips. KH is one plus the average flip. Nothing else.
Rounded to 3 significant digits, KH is 1.07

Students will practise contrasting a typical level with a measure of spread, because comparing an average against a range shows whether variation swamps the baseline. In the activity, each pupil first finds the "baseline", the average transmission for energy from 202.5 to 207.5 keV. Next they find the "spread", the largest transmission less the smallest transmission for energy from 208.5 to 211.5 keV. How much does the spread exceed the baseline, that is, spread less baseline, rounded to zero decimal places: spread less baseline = -21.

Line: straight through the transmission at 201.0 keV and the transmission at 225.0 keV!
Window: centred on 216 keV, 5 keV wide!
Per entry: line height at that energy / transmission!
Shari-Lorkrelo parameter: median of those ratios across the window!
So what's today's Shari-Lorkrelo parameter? 1.35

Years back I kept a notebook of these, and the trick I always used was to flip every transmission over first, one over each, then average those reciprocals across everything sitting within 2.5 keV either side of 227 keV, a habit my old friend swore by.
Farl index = 0.050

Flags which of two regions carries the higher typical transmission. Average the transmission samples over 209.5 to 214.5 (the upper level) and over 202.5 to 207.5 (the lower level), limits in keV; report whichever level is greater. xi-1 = 23.4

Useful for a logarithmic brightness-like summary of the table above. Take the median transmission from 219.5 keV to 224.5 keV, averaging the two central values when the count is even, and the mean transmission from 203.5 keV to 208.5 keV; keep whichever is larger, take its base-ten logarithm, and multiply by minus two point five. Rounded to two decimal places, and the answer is -3.42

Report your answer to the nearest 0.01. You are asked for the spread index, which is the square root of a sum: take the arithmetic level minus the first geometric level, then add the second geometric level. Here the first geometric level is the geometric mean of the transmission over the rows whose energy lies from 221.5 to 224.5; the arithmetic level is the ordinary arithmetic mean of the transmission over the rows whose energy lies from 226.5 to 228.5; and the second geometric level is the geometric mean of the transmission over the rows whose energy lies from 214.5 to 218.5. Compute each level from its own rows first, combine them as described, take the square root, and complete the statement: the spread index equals 4.35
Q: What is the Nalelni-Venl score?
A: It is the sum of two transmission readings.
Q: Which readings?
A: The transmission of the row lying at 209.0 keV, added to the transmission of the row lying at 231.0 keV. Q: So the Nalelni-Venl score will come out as 43.5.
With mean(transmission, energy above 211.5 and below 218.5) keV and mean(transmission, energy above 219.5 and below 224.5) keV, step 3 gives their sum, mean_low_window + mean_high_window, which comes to 33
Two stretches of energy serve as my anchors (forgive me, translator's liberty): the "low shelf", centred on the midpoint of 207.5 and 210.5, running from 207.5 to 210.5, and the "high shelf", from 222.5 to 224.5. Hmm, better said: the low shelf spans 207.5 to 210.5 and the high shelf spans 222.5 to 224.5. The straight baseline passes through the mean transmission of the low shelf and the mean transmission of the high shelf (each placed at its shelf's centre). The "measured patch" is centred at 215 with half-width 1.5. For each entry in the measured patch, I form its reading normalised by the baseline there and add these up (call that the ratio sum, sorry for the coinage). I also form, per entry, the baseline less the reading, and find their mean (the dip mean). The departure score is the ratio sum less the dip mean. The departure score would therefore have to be -0.75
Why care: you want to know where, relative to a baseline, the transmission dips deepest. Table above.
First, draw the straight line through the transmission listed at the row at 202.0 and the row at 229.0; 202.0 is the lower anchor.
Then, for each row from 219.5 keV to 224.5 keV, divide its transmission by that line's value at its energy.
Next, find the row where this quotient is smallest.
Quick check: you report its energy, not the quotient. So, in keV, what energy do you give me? 220.0 keV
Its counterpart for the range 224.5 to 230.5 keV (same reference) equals 225.0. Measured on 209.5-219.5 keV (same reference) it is 216.0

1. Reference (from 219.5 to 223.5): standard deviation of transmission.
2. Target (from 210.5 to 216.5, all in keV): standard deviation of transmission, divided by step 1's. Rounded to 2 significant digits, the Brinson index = 1.0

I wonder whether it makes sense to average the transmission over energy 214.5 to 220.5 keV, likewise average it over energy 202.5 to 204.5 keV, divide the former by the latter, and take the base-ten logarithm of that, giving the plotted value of -0.19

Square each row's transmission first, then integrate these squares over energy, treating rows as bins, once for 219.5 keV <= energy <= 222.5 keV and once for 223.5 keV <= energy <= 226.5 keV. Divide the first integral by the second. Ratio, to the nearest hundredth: 0.74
